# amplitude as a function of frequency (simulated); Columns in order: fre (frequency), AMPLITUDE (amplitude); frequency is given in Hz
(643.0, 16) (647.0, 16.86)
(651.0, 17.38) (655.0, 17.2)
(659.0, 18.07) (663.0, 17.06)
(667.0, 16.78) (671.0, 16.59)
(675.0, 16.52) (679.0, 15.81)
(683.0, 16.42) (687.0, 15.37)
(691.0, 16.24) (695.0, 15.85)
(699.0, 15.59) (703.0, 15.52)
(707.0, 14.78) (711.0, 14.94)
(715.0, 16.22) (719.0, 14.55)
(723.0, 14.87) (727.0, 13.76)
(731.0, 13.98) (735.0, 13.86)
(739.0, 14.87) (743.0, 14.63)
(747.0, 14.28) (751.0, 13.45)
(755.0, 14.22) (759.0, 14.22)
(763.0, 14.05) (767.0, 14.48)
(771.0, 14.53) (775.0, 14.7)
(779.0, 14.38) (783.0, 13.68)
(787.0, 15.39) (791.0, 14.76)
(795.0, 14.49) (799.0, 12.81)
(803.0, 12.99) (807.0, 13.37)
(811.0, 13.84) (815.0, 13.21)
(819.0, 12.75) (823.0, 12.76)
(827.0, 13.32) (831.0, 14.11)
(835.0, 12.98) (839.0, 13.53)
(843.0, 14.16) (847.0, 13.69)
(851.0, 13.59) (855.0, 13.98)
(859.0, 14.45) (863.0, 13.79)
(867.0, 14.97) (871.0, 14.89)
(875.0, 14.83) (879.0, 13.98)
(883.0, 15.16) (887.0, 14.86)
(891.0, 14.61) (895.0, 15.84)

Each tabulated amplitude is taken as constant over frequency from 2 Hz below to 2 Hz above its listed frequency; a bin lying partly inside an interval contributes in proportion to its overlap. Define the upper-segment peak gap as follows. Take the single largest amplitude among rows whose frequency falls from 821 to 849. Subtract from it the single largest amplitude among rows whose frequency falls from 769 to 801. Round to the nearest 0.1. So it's -1.2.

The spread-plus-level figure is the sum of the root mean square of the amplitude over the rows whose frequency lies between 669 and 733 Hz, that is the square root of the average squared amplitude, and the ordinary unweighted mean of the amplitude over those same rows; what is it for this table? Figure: 30.9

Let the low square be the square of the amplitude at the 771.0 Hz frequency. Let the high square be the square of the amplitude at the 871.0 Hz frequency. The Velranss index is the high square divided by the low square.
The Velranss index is 1.05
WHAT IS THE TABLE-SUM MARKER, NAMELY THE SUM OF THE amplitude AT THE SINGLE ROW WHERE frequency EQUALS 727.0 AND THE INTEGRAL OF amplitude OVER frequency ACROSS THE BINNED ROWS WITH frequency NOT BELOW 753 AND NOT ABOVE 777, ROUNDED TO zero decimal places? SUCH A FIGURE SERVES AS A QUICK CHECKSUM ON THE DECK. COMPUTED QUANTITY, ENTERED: 359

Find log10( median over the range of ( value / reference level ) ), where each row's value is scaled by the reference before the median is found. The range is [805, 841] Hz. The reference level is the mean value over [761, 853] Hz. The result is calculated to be -0.0156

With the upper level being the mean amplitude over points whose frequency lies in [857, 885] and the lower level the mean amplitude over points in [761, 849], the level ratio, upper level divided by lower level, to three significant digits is 1.06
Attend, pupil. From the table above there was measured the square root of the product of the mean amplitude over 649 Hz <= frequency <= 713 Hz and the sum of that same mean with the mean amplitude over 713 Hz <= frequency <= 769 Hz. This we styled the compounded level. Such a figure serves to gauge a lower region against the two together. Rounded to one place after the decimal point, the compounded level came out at 22.3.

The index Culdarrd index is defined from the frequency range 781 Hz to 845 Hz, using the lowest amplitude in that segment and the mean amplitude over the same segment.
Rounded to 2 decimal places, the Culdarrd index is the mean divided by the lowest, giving 1.07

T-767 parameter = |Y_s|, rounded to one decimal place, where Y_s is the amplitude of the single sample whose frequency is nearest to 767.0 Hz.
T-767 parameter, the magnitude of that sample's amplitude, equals 14.5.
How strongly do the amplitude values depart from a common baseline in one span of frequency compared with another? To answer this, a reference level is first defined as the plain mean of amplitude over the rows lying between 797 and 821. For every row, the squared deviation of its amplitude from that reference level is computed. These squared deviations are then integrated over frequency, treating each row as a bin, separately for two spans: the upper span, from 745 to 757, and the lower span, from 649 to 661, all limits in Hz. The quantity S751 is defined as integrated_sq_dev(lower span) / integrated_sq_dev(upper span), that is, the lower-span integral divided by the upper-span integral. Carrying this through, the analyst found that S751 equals 24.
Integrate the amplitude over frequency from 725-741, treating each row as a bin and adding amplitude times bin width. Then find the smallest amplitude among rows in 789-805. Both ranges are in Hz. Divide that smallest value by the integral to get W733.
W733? 0.057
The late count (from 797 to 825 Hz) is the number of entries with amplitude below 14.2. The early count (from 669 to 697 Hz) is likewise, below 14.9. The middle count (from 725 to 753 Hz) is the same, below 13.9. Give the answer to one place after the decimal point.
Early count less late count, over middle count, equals -2.3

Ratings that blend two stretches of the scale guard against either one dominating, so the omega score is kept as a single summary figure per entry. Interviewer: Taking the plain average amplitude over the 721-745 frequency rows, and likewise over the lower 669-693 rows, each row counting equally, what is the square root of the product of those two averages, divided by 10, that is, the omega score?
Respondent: 1.52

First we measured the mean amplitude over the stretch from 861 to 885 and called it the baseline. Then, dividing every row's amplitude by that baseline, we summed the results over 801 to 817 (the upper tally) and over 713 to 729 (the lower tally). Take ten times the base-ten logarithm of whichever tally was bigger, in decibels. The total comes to 6.09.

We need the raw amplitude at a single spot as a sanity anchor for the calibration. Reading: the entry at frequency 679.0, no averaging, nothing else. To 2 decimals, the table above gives 15.81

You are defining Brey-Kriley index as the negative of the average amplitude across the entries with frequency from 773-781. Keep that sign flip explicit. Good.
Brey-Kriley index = -14.5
